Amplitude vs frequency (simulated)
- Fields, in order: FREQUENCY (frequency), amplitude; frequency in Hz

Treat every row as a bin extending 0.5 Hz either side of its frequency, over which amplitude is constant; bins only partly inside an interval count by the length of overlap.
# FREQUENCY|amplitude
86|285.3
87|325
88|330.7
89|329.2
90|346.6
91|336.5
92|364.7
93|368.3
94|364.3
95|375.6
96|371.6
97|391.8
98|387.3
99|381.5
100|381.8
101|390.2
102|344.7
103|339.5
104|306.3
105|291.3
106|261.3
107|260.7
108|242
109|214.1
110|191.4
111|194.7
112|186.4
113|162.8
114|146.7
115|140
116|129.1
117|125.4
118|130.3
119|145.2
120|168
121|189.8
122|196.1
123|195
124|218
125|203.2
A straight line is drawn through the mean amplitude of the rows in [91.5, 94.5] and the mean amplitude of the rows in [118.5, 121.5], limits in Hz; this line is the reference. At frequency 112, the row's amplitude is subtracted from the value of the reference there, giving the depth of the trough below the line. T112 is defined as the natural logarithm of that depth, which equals 3.69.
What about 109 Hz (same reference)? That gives 3.53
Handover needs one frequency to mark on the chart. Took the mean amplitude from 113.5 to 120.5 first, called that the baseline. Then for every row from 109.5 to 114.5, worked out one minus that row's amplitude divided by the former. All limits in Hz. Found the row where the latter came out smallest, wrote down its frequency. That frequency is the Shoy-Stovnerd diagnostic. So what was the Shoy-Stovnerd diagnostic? 111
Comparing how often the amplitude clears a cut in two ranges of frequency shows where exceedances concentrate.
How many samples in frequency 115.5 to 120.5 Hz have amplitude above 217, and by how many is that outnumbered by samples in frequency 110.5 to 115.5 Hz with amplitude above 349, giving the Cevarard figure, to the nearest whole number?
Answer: 0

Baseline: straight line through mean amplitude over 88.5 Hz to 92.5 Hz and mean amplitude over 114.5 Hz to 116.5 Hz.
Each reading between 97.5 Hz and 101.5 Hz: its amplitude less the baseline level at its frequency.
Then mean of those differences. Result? 116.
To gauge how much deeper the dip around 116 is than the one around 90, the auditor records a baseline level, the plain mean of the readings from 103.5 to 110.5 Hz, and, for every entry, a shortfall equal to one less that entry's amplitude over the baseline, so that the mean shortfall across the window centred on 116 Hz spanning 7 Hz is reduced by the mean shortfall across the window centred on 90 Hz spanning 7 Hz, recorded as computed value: 0.80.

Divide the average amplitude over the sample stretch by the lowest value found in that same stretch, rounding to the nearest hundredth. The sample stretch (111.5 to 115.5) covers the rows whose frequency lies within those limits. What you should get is 1.14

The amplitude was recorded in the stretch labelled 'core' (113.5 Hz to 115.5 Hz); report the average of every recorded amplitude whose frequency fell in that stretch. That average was 143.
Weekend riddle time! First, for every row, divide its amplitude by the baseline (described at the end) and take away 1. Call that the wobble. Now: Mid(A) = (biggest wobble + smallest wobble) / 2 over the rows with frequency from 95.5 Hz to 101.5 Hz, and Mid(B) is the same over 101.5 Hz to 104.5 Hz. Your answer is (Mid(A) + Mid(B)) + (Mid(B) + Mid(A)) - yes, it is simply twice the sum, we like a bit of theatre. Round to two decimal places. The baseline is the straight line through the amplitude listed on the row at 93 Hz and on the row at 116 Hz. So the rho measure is 0.96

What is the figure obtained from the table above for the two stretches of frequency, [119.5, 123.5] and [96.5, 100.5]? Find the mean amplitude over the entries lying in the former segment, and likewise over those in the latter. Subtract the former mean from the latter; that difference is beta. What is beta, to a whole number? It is 198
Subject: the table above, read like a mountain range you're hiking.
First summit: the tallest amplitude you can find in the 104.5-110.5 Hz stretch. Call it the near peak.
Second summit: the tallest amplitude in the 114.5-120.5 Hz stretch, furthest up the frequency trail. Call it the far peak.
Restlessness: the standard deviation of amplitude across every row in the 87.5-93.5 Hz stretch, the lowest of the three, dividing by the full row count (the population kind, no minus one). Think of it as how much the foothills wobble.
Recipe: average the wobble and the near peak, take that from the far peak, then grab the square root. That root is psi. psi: 3.8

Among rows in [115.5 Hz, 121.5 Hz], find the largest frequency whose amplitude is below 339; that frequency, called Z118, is 121 Hz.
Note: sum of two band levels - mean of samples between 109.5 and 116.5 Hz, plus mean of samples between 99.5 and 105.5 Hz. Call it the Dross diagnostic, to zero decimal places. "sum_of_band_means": 507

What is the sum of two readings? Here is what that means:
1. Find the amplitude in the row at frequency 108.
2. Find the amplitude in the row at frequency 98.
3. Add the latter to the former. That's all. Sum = 629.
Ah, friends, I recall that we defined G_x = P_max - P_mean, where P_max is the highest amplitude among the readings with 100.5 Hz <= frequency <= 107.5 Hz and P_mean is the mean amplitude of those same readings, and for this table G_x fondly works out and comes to 77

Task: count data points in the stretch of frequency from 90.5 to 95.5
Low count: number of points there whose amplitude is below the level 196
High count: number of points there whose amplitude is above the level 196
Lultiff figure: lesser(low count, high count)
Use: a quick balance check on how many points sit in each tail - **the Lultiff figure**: 0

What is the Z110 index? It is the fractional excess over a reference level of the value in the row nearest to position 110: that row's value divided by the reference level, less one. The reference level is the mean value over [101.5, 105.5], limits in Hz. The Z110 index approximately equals -0.40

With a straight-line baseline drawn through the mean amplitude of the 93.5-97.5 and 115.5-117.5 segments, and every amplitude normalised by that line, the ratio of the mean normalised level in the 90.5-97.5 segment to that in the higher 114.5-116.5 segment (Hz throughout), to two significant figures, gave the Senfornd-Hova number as 0.97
